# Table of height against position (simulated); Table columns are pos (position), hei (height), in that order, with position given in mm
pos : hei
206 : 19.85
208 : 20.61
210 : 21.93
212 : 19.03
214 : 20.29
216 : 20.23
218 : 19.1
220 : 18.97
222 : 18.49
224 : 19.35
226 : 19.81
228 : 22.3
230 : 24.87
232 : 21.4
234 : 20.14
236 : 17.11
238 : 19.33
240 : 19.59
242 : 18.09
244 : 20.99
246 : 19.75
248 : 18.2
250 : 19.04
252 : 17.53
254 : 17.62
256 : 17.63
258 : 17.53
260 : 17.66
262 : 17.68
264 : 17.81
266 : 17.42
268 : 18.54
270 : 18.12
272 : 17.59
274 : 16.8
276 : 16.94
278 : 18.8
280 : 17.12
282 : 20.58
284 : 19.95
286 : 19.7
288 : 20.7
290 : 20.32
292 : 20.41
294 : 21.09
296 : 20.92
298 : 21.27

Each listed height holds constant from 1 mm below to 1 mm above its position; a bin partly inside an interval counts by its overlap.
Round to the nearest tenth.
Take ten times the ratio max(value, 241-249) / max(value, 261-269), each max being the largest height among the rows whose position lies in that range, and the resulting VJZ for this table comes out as 11.3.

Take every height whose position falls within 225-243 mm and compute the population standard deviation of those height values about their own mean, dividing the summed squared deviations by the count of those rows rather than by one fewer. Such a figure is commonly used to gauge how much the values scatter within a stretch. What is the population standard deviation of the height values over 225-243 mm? 2.2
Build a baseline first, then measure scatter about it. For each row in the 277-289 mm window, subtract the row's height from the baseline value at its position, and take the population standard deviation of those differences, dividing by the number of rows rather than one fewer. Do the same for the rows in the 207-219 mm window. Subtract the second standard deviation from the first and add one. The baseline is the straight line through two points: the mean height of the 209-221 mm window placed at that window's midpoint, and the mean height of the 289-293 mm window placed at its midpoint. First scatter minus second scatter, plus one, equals 1.22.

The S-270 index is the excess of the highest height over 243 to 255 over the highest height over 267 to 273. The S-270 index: 2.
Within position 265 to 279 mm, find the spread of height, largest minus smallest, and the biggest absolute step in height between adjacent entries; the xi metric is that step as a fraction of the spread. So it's 0.93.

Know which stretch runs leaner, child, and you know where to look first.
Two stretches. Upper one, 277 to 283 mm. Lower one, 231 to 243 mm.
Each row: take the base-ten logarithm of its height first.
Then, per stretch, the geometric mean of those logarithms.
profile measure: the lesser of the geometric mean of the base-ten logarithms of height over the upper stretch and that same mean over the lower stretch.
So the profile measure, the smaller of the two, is 1.27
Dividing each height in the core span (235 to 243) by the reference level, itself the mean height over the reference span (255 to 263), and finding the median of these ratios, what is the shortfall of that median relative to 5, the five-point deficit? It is 3.94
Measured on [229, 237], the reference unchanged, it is 3.82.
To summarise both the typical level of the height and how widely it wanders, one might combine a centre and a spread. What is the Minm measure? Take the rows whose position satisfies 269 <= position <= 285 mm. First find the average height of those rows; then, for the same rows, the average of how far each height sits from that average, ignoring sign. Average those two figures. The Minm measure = 9.7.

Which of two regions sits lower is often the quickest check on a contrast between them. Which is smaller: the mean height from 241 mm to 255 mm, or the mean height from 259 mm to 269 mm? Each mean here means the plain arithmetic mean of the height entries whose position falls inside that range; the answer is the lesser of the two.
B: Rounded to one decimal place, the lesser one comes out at 17.8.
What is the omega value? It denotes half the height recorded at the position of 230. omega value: 12.4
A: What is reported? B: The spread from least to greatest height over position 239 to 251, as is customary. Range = 2.9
